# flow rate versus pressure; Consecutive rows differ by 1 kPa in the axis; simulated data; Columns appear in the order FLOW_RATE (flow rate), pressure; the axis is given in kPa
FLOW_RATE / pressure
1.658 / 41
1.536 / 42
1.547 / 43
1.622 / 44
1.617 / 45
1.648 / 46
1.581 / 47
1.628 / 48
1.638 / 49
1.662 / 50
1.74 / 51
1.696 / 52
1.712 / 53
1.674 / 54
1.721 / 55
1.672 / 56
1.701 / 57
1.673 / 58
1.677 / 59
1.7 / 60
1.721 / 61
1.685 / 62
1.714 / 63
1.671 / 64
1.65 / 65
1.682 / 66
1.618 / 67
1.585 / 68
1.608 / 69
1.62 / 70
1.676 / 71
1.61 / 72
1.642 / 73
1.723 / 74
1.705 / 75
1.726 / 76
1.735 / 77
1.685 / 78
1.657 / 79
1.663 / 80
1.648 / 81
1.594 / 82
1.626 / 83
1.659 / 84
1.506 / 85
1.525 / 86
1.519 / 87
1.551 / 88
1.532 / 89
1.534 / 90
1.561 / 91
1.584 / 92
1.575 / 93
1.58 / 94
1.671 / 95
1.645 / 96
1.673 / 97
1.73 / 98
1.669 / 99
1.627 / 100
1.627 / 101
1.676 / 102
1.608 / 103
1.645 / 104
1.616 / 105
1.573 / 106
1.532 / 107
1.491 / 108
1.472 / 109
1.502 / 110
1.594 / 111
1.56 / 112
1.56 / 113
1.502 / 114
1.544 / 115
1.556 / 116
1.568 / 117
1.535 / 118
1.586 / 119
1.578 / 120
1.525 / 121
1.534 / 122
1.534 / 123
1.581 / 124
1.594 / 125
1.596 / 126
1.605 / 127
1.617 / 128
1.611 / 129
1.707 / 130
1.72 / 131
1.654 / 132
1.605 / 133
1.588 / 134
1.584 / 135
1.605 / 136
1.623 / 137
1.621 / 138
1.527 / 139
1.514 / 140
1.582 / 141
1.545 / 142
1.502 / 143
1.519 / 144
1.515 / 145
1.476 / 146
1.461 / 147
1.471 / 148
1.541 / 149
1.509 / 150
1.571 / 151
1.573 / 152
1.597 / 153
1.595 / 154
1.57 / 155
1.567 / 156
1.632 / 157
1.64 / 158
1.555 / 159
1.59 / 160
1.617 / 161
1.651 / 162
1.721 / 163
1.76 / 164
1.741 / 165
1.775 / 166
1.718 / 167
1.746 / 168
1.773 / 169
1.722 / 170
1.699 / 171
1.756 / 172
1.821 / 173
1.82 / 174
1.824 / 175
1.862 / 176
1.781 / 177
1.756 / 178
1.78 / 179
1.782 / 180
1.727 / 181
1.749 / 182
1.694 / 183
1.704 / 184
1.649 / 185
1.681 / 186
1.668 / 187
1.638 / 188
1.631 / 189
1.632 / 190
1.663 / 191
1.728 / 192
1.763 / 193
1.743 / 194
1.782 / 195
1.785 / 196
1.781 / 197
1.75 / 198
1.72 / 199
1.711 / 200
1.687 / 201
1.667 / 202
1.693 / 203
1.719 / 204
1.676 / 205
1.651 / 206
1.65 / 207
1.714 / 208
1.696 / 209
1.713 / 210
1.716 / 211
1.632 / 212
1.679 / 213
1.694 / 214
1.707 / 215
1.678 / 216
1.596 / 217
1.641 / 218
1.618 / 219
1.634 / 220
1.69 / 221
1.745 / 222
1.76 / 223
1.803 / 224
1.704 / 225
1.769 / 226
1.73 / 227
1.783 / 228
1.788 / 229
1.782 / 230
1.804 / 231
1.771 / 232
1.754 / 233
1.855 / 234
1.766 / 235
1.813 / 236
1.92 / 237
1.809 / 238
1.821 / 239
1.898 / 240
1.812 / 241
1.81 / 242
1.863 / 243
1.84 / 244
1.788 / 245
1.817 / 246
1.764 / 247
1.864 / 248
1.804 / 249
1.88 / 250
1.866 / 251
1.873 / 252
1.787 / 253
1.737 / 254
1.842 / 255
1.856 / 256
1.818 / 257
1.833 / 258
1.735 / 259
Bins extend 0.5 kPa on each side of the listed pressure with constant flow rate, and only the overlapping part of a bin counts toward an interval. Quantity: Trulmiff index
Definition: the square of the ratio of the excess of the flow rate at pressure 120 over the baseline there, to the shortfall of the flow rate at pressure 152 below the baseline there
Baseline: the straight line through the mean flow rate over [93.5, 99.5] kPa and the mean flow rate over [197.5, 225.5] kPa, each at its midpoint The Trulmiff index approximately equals 0.8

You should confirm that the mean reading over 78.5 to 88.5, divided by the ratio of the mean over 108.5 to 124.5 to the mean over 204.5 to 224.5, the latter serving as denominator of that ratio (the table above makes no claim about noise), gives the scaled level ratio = 1.74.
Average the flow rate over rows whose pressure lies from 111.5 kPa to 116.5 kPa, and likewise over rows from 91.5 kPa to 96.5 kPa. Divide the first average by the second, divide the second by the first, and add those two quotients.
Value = 2.00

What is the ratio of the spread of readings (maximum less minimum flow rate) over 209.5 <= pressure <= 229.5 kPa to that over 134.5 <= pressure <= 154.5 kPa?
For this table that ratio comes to 1.28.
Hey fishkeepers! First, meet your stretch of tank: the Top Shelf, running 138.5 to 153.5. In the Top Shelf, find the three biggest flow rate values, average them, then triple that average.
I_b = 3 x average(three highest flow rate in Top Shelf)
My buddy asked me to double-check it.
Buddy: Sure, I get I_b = 4.75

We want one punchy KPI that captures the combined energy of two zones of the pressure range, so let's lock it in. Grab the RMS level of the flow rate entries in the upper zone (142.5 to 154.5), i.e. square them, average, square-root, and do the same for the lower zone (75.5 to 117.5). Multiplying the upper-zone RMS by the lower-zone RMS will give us 2.44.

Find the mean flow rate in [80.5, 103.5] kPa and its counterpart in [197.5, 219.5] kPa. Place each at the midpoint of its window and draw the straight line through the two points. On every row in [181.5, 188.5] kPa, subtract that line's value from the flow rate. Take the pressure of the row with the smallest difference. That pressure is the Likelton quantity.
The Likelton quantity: 188 kPa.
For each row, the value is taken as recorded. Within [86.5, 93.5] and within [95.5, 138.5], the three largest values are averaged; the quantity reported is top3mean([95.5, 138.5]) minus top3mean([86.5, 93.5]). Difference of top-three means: 0.15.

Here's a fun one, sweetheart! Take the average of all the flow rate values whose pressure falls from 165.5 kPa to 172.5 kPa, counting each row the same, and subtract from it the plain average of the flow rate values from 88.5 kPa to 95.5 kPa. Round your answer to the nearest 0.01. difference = 0.16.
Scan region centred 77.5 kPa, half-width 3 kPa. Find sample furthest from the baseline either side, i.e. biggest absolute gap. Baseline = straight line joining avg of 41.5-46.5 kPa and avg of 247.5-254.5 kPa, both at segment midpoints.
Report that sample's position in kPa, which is 77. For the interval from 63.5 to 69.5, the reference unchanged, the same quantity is 66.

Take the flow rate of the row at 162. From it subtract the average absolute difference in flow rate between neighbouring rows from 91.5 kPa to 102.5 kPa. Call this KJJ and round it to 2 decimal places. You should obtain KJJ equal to 1.61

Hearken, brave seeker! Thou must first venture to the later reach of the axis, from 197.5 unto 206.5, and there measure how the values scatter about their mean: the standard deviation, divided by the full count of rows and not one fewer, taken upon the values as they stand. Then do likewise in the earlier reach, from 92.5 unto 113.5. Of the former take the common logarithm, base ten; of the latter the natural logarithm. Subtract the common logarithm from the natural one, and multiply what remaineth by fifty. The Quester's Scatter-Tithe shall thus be -59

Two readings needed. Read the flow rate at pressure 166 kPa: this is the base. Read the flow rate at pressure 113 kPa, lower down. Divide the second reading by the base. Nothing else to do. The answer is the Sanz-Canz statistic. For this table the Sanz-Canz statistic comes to 0.879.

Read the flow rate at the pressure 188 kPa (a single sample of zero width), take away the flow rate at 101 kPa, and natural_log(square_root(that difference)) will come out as -2.25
